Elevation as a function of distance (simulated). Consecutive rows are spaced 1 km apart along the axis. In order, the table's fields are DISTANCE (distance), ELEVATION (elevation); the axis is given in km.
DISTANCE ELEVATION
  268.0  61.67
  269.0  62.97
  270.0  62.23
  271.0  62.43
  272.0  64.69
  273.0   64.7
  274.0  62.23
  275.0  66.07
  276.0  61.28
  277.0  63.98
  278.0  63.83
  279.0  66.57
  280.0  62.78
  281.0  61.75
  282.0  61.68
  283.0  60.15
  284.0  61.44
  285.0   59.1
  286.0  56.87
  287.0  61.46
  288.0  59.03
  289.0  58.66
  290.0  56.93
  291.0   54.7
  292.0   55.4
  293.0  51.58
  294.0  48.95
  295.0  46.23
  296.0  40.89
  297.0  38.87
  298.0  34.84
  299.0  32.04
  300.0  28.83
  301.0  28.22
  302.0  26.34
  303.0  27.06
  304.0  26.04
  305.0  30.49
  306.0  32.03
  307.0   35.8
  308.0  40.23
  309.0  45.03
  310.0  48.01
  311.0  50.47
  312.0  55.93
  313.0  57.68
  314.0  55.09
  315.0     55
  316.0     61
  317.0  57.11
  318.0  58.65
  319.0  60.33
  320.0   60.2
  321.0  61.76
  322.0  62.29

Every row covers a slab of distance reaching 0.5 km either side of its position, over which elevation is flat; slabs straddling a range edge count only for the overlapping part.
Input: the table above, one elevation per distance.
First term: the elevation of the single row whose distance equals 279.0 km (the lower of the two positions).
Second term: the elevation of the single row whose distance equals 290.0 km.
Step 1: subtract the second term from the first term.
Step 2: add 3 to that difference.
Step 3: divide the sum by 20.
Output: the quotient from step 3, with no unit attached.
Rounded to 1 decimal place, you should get 0.6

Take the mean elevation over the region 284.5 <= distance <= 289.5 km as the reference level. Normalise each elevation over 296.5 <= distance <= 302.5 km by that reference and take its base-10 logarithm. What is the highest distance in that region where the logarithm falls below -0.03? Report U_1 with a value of 302.0 km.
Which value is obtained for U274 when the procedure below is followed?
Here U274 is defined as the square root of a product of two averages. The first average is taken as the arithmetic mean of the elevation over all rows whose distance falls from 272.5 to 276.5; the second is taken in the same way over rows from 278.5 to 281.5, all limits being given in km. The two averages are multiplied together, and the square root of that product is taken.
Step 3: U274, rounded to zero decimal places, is 64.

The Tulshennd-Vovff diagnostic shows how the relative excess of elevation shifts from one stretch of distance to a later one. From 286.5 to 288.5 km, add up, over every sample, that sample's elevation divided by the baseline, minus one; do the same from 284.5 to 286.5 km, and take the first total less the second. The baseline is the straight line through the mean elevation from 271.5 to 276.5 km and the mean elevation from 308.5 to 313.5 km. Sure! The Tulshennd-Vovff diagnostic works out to 0.10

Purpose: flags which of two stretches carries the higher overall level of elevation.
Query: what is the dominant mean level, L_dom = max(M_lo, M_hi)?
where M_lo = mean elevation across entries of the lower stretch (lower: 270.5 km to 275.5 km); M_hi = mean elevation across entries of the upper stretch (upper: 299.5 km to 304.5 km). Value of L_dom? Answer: 64.0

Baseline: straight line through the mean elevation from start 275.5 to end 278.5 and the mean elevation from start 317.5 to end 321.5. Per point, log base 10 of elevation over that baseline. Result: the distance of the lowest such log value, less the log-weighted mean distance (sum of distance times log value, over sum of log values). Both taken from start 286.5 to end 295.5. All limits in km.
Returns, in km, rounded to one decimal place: 2.4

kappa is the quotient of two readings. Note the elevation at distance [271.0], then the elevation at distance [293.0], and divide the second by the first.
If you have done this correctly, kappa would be 0.83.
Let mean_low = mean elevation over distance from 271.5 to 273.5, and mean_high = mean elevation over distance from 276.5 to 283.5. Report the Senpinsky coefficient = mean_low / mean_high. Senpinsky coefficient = 1.0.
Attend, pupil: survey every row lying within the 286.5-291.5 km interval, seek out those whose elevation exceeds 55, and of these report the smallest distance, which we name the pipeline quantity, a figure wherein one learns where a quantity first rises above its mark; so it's 287.0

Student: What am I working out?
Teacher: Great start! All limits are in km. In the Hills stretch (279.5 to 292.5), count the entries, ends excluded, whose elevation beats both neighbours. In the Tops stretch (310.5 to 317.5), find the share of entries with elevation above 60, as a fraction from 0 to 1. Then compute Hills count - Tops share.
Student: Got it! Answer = 1.9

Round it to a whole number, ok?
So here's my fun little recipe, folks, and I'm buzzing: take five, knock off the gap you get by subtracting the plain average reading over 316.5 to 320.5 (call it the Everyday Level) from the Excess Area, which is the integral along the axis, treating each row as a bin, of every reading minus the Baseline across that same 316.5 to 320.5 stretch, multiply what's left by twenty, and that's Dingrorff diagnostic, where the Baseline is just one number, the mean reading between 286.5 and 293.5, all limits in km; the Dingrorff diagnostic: 1101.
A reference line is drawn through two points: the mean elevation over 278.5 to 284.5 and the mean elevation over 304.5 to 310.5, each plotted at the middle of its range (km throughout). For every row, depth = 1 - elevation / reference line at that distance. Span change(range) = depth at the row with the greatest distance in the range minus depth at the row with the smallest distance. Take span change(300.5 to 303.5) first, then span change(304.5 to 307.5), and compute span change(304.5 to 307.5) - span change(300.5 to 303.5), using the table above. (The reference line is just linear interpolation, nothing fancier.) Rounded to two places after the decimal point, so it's -0.17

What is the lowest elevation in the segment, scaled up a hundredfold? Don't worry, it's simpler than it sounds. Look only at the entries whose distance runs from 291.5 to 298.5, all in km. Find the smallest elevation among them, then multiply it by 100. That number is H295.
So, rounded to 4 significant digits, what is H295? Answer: 3484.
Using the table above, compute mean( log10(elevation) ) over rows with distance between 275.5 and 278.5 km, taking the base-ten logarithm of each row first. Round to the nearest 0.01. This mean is 1.80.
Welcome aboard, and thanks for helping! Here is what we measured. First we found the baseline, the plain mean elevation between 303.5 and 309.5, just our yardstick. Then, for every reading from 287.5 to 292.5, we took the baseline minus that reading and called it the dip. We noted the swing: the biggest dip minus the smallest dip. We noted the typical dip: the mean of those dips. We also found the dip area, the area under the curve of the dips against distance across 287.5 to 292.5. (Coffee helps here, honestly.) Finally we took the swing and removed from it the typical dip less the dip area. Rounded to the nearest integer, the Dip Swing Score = -84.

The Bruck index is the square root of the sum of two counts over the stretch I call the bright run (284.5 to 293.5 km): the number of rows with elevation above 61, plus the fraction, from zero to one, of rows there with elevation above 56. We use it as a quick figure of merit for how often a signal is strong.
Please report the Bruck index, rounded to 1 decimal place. 1.3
